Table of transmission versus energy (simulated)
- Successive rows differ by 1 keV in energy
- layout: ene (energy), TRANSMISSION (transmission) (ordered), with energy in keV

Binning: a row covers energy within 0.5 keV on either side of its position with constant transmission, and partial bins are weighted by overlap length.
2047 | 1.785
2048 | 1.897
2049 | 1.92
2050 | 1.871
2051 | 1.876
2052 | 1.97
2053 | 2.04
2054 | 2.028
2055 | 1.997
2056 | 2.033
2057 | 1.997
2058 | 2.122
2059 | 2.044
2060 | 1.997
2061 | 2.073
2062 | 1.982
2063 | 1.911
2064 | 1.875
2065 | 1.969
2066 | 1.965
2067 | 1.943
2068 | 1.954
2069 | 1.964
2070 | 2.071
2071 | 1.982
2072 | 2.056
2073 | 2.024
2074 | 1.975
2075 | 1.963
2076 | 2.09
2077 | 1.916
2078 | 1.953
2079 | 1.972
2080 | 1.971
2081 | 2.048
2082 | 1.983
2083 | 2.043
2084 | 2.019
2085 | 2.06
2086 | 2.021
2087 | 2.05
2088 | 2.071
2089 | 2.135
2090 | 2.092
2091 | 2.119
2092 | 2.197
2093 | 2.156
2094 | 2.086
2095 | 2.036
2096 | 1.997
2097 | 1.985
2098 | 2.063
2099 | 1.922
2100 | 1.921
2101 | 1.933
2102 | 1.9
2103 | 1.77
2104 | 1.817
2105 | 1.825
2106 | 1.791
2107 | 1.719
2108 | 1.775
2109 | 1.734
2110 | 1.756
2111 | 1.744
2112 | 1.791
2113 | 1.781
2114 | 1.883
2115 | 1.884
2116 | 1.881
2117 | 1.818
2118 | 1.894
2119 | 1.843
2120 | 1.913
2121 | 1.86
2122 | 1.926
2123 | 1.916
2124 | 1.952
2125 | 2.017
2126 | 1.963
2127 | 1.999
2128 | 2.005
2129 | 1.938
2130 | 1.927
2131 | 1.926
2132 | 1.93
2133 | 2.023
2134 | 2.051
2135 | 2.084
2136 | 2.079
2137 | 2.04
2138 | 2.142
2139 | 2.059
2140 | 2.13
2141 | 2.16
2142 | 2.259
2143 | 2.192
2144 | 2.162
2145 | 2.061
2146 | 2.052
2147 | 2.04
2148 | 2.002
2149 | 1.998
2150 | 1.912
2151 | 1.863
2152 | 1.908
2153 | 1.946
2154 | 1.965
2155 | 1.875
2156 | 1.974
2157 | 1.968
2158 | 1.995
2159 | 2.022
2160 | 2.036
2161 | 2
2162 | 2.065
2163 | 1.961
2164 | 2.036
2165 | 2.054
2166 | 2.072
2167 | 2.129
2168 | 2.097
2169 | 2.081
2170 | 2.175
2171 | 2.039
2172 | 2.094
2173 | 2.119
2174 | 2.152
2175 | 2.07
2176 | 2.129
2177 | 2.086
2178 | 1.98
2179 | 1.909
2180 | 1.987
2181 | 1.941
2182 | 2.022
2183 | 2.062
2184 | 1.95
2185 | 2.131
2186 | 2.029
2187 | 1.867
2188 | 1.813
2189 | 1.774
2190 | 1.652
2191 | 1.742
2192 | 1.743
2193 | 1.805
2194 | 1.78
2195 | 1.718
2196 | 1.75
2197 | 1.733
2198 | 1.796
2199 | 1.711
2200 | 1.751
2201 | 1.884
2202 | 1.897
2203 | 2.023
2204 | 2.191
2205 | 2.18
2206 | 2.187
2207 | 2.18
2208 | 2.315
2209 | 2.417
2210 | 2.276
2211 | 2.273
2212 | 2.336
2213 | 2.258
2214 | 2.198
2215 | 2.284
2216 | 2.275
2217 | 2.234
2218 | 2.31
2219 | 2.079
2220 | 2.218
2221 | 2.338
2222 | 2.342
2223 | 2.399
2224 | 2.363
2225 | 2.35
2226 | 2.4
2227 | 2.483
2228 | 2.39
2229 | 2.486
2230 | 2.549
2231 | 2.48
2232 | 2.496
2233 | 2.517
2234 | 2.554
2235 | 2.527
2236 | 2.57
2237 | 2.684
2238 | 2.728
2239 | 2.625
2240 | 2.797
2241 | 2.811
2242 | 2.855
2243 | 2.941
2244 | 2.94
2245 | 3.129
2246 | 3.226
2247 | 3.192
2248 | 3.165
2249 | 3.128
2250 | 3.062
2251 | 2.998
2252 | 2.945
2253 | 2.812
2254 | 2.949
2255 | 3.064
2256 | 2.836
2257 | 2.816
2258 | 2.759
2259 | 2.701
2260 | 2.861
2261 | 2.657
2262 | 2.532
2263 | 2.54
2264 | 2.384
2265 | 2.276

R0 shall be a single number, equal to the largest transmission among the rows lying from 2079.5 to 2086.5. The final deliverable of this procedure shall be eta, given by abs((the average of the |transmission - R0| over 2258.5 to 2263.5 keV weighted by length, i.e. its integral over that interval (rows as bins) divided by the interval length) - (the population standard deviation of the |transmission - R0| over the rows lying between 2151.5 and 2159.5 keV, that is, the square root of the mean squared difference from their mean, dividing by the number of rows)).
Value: 0.55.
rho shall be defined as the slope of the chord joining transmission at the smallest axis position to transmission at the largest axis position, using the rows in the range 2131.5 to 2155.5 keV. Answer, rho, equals -0.002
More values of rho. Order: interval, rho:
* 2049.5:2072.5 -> 0.008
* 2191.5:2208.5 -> 0.036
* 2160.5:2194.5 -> -0.007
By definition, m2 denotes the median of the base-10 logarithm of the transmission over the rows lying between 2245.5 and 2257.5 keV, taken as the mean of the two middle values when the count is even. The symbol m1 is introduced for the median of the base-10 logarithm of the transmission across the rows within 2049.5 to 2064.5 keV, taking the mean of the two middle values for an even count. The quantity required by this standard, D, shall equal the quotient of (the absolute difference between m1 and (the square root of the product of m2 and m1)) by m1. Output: 0.27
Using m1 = 0.300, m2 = 0.48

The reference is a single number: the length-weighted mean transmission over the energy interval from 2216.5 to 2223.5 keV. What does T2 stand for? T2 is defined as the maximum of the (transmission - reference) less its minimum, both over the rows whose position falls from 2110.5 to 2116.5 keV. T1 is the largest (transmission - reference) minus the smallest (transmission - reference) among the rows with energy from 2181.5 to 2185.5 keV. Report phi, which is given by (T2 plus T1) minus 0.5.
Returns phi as -0.18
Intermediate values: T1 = 0.181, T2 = 0.14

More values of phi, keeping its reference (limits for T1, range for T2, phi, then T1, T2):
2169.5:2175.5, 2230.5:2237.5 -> -0.16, 0.136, 0.20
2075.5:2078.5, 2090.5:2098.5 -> -0.11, 0.174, 0.21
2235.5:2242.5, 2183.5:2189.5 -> 0.14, 0.285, 0.36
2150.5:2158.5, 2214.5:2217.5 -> -0.32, 0.132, 0.05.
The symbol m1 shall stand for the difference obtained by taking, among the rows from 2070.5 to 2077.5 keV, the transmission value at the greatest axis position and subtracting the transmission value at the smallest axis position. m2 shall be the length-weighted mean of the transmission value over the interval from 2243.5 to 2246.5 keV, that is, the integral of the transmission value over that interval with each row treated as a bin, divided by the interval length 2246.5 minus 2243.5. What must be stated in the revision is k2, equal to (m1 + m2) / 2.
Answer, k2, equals 1.52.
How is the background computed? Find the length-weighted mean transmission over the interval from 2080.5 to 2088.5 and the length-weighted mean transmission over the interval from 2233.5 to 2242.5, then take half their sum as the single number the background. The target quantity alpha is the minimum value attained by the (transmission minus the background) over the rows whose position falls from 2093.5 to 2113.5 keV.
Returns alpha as -0.641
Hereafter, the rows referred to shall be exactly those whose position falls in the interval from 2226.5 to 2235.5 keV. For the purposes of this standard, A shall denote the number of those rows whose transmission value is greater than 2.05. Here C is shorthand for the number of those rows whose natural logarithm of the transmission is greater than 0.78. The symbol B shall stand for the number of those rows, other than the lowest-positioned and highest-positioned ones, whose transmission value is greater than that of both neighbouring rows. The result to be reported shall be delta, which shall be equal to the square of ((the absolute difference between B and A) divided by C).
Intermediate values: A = 9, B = 2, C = 9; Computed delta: 0.60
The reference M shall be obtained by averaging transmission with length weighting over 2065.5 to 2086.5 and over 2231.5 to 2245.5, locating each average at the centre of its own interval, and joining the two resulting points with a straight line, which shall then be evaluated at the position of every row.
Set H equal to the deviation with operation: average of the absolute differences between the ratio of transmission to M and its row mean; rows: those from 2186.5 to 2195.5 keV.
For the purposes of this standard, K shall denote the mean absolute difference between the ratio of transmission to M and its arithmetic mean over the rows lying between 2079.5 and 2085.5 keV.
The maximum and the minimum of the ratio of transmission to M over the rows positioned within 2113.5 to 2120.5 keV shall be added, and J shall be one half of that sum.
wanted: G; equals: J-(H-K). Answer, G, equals 0.846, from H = 0.020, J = 0.85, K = 0.014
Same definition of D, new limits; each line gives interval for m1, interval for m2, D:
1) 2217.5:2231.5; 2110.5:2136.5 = 0.13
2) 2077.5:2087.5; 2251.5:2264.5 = 0.21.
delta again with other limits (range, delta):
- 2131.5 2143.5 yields 9.00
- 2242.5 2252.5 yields 0.81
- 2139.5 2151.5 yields 9.00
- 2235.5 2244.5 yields 0.60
